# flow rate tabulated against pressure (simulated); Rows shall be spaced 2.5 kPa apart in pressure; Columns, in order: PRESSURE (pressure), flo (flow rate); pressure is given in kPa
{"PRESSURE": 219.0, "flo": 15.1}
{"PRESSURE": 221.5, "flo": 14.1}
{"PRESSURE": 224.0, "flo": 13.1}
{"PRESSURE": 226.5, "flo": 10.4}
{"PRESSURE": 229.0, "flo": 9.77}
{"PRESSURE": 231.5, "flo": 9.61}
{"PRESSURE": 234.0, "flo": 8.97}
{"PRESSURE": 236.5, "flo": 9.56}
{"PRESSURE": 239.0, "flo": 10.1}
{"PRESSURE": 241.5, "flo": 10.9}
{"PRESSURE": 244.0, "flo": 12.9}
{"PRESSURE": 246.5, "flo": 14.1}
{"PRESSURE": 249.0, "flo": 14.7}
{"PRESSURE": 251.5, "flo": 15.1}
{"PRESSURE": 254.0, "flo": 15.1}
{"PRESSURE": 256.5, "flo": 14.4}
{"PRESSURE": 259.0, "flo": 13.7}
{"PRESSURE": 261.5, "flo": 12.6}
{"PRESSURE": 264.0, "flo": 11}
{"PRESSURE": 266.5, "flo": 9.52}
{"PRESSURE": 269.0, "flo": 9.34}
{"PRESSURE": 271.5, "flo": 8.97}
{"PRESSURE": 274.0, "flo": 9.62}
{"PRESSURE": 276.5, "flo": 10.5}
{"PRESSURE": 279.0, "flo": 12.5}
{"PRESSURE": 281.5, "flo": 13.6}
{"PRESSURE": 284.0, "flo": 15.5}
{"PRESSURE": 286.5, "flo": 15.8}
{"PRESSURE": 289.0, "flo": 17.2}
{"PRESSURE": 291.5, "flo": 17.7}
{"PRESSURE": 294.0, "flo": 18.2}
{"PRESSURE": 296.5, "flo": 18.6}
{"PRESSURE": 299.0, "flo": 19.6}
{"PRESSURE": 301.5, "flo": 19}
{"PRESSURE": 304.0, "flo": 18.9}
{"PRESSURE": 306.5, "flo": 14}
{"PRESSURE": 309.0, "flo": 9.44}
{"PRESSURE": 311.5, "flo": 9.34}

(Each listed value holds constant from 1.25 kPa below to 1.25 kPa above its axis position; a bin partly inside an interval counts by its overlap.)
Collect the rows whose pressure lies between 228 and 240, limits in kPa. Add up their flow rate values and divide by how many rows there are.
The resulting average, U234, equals 9.6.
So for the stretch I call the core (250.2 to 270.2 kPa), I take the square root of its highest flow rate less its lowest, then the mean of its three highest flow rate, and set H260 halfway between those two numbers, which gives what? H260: 8.6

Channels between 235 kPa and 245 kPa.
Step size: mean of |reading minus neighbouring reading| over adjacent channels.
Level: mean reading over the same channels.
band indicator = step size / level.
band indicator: 0.10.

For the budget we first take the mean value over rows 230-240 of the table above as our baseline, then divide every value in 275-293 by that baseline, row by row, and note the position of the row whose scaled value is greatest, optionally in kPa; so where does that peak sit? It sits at 291.5 kPa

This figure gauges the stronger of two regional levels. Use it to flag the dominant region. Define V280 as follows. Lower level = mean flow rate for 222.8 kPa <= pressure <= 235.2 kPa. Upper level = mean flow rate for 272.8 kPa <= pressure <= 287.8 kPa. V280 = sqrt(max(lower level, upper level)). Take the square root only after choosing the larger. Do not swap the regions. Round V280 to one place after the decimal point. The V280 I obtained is 3.6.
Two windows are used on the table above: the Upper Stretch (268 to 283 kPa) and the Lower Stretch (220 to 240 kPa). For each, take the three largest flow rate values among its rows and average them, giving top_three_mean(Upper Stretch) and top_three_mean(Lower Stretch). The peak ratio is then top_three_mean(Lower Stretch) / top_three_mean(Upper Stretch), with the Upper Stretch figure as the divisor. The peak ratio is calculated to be 1.03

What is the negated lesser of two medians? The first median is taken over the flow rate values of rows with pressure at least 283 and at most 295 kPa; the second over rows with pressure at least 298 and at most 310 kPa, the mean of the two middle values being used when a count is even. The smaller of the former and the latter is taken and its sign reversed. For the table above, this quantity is -17.2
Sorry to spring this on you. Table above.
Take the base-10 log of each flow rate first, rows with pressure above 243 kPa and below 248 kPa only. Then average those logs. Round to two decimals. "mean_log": 1.13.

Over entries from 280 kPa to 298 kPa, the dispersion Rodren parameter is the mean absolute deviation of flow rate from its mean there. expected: 1.4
